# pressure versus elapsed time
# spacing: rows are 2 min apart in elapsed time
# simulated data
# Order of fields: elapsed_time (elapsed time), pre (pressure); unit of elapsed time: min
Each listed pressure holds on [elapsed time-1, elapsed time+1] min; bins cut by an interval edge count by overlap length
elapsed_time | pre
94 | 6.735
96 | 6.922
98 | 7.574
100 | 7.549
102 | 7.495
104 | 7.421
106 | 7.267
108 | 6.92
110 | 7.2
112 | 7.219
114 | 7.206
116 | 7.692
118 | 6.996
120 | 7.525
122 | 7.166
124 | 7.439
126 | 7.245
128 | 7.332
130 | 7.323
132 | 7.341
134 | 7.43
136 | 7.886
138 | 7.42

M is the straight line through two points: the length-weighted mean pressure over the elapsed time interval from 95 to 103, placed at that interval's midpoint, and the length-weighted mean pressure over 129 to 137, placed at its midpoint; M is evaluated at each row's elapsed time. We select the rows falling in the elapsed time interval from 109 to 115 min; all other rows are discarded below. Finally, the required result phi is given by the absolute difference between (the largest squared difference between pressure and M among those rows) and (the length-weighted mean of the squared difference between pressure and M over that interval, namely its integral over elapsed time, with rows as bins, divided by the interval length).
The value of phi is 0.004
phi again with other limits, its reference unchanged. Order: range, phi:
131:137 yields 0.088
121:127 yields 0.040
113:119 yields 0.097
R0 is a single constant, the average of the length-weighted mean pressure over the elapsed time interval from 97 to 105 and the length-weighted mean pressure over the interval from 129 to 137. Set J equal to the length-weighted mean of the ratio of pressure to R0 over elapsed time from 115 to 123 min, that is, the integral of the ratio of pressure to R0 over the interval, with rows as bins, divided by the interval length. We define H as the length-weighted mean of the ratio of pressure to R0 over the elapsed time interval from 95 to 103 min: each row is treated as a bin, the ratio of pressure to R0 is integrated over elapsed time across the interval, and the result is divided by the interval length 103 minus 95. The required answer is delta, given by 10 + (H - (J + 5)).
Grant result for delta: 5.01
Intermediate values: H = 0.98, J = 0.98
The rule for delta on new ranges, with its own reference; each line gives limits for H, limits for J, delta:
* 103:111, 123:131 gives 4.98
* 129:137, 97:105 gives 5.00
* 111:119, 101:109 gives 5.00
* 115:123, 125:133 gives 5.00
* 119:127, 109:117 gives 5.00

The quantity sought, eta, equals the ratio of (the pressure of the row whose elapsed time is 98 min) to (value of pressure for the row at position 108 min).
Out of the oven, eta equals 1.09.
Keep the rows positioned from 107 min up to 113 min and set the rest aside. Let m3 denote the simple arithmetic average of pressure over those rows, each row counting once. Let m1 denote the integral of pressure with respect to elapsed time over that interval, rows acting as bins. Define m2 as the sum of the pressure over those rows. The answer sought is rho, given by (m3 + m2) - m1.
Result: -14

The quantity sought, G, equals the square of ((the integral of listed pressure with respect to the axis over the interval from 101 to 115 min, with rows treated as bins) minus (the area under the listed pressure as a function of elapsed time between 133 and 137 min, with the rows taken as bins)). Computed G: 5016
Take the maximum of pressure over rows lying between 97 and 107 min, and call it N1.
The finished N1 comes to 7.574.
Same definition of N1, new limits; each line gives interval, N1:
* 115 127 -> 7.692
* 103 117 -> 7.692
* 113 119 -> 7.692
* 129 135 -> 7.43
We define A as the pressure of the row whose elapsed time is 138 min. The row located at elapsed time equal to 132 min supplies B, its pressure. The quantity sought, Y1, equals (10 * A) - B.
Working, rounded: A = 7.42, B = 7.341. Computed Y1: 67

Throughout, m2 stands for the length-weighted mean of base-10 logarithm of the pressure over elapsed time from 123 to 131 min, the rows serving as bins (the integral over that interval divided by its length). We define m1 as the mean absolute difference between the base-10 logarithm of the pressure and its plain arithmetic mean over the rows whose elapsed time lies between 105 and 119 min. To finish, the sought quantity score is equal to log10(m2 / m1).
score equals 1.98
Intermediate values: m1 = 0.0091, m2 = 0.865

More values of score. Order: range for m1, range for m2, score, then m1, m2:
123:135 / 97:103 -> 2.43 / 0.0033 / 0.877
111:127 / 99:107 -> 1.91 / 0.0107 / 0.871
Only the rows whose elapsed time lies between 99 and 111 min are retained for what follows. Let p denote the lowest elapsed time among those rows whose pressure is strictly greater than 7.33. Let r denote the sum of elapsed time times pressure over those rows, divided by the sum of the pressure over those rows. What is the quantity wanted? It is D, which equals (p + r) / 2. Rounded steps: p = 100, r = 104.9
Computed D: 102.5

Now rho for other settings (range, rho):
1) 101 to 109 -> -22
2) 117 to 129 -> -36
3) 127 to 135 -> -22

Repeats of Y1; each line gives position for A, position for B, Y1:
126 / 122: 65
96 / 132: 62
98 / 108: 69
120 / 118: 68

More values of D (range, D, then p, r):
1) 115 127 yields 118.5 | 116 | 121.0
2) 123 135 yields 126.5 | 124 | 129.0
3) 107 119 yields 114.5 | 116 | 113.0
